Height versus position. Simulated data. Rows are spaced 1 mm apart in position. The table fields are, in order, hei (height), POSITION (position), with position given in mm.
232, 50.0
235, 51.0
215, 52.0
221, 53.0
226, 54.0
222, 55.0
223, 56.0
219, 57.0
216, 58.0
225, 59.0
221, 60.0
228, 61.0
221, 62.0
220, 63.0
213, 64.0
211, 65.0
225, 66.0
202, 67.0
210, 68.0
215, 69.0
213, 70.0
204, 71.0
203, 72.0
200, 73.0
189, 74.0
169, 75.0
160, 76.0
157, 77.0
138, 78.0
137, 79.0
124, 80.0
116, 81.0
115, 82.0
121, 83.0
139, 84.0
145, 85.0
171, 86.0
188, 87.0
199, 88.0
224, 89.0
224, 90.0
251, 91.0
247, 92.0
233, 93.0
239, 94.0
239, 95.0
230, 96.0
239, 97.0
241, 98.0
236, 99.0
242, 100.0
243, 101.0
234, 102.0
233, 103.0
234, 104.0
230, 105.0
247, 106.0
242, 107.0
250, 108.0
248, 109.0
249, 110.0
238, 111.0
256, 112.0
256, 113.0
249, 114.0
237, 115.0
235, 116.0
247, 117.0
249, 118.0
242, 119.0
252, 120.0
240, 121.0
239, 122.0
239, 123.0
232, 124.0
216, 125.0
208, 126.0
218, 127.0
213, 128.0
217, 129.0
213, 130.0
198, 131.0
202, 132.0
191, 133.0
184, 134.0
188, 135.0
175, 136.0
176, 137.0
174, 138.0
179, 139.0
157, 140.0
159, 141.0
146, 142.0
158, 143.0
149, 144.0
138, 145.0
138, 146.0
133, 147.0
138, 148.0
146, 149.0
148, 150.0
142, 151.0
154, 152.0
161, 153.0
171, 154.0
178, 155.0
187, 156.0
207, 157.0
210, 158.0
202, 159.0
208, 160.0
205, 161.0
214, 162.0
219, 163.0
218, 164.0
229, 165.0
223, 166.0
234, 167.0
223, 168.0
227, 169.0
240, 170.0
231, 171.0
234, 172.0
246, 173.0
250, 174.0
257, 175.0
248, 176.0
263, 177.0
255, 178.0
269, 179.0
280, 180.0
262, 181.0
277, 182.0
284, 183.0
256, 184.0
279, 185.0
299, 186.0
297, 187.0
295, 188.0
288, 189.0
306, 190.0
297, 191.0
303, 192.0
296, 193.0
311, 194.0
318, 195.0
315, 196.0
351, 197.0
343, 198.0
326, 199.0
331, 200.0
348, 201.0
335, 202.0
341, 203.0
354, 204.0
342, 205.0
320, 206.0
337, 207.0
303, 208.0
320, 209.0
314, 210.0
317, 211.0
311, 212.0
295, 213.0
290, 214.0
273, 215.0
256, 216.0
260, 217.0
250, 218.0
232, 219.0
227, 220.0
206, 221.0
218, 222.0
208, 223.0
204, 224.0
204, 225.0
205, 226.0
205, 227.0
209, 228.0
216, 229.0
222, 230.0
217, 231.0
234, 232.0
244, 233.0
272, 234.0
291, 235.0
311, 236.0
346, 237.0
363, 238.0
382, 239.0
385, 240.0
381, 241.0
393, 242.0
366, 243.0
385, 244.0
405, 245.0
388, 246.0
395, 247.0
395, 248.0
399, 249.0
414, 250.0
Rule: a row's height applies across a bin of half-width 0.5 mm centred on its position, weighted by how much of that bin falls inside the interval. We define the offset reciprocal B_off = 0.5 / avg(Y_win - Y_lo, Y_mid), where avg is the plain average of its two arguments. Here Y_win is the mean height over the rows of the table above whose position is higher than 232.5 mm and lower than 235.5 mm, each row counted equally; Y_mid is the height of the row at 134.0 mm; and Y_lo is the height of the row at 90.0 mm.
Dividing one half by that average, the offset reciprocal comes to 0.0044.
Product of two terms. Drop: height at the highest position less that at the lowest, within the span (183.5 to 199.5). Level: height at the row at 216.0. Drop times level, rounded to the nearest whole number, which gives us 17920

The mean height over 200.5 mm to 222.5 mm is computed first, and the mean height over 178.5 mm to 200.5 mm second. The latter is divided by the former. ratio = 1.02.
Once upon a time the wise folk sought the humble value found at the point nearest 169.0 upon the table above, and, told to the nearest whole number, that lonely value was 227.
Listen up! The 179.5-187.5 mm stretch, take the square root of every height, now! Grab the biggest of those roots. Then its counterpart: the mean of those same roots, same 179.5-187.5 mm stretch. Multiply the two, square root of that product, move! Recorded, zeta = 17.0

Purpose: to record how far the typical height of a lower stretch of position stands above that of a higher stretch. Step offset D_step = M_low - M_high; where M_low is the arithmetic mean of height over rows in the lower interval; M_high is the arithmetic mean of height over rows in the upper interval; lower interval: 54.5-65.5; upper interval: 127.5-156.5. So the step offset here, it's 50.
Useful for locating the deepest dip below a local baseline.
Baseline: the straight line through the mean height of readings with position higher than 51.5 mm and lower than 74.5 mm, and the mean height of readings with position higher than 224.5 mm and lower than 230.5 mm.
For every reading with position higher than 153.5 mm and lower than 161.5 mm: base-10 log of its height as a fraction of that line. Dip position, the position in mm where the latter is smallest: 154.0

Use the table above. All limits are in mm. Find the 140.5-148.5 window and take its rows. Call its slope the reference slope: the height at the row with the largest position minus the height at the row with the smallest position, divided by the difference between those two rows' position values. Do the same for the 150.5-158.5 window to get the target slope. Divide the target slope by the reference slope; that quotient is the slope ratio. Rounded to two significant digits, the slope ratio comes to -3.2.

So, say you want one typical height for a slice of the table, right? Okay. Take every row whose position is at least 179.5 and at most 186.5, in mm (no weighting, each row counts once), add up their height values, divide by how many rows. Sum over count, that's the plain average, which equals 277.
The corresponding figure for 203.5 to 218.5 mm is 303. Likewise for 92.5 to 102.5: 238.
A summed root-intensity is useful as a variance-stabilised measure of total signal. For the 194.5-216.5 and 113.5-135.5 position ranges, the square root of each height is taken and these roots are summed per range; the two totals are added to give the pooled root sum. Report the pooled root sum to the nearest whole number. 722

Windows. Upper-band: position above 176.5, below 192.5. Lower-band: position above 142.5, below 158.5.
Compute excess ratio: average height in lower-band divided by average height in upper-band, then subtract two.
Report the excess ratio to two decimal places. -1.43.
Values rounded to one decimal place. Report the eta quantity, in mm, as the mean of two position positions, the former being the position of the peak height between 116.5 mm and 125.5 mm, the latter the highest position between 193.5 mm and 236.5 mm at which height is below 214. 174.0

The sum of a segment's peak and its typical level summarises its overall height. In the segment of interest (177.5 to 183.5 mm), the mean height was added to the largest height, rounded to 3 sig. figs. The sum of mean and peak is 555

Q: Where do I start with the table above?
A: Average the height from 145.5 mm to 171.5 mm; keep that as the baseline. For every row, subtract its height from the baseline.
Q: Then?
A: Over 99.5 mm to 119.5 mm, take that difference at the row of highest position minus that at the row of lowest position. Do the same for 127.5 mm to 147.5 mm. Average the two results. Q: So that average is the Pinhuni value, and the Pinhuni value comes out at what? 40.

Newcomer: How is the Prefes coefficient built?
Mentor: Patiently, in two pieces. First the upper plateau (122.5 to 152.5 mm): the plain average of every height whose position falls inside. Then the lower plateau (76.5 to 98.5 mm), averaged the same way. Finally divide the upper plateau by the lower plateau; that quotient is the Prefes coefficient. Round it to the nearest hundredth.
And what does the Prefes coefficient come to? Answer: 0.95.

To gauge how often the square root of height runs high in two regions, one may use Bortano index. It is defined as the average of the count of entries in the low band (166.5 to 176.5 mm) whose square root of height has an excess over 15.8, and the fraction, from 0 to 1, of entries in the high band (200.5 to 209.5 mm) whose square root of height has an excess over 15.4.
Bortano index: 1.5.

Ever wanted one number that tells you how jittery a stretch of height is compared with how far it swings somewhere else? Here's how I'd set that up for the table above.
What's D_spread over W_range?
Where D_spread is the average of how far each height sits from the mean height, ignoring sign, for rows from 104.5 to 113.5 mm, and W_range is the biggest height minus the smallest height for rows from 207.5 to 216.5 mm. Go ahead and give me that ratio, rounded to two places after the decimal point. 0.10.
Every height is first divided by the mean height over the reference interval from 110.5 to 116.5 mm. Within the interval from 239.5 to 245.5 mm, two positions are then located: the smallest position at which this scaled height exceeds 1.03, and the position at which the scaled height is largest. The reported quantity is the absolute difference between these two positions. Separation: 5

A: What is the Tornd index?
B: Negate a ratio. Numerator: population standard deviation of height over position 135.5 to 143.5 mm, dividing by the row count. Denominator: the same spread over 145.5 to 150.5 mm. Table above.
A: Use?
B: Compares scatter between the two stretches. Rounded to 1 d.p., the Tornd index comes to -2.0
